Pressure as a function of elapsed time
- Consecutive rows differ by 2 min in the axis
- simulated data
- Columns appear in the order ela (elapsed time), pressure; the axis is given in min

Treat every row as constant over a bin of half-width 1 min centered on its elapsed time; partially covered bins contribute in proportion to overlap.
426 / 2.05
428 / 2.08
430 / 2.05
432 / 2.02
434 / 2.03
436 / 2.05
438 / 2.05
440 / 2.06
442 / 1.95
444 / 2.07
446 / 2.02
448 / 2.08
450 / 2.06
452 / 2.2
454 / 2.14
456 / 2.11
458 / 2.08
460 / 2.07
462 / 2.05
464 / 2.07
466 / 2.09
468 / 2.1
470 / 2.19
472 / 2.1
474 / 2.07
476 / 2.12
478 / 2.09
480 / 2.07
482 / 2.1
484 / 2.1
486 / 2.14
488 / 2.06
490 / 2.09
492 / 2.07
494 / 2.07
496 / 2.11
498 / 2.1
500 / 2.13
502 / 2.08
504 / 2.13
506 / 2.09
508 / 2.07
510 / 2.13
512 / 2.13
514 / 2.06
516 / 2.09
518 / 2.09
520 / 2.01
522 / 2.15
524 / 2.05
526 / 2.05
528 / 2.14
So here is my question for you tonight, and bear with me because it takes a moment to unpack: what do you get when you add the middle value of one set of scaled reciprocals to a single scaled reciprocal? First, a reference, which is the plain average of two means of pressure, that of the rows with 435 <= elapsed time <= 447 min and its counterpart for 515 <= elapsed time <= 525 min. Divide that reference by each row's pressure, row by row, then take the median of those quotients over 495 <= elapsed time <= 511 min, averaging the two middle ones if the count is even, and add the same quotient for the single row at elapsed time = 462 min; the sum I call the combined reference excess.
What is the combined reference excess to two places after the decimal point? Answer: 1.98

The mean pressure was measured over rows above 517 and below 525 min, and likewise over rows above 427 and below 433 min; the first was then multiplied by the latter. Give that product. 4.25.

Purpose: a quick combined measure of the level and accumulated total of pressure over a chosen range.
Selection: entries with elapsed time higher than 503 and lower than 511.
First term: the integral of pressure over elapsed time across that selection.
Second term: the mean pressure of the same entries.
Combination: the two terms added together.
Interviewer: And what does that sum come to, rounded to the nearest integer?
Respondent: 19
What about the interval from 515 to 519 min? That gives 10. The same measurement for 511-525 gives 31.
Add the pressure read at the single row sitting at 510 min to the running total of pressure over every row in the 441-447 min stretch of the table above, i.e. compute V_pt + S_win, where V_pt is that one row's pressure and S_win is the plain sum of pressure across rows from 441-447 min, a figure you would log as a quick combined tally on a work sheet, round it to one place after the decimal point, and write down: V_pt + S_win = 8.2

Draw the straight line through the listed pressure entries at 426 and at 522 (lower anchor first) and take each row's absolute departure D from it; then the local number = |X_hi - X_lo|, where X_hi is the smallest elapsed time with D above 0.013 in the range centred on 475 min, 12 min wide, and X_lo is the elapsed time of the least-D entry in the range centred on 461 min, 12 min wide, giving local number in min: 4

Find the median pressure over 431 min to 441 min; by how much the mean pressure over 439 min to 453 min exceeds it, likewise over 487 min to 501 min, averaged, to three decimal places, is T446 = 0.026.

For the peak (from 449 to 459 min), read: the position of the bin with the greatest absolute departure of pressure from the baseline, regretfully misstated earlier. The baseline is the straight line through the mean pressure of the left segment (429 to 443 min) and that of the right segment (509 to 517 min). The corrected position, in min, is 452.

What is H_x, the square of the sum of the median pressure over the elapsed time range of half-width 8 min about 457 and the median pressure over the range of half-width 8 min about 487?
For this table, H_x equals 17.3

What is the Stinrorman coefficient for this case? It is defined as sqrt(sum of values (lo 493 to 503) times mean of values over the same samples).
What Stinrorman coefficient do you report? 4.7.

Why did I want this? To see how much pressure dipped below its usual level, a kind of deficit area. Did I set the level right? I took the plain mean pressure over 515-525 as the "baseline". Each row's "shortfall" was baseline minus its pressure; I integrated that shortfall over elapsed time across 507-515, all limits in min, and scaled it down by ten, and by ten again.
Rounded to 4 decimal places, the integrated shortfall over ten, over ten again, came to -0.0016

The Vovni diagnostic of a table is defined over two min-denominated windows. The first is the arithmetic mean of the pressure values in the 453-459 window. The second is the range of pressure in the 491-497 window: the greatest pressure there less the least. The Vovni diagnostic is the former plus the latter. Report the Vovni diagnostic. 2.15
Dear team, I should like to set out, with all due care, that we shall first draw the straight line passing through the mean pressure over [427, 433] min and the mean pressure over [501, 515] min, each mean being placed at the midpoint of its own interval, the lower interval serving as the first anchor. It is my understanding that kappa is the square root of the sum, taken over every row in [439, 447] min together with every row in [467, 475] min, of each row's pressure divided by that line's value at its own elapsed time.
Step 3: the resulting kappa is 2.83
